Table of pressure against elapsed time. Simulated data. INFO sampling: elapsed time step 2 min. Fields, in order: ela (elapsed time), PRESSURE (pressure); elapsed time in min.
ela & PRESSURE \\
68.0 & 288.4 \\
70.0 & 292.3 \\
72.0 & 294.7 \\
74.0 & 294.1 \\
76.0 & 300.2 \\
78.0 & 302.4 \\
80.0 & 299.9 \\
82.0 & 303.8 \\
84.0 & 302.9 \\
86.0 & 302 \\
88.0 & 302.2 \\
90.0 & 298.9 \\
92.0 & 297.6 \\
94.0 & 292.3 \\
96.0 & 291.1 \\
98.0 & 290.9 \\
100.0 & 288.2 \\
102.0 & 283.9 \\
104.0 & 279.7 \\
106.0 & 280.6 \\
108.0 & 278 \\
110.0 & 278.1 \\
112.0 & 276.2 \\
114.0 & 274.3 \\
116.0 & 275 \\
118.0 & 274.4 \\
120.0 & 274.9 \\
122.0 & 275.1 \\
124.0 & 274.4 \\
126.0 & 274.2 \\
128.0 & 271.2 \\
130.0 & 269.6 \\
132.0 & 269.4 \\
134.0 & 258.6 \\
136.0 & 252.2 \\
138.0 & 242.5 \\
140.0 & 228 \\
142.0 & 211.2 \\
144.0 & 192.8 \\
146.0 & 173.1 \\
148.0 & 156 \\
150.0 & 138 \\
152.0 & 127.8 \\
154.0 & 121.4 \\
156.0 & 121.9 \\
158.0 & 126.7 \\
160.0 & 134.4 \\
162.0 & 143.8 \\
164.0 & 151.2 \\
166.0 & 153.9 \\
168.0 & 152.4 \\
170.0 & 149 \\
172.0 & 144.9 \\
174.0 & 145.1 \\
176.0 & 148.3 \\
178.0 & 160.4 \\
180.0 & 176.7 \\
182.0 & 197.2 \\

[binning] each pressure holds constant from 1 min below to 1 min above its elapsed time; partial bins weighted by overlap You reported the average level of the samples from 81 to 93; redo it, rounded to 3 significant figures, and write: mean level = 301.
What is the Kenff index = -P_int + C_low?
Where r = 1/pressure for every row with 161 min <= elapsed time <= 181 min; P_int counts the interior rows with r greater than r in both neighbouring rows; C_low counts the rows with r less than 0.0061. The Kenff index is 0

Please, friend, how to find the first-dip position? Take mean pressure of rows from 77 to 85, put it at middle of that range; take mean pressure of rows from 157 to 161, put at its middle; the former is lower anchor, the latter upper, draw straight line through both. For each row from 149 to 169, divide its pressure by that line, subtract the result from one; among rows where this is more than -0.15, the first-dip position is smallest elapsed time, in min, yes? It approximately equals 150.0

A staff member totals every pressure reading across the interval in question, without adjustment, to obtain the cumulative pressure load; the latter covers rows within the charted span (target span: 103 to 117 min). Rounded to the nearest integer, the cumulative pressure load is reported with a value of 1942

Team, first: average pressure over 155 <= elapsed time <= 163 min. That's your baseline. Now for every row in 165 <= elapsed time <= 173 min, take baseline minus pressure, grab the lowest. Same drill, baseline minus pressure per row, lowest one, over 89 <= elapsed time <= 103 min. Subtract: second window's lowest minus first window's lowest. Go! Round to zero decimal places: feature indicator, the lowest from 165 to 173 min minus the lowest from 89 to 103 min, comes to 145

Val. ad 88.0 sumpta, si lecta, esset 302.2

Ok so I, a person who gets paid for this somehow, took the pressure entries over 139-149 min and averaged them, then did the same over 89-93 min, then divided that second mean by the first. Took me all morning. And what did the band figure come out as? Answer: 1.6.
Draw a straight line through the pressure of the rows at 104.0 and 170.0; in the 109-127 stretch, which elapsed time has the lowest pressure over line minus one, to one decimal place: 110.0 min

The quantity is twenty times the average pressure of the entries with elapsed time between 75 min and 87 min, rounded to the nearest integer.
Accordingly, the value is 6037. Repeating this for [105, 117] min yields 5541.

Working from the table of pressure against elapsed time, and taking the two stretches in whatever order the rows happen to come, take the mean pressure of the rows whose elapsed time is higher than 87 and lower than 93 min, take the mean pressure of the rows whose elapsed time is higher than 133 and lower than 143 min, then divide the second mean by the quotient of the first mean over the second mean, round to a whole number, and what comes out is 190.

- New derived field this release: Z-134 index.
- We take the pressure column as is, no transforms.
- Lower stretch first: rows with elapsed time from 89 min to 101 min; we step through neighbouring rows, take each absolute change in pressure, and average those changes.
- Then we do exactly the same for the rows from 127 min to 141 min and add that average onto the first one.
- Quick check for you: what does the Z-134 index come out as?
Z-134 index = 9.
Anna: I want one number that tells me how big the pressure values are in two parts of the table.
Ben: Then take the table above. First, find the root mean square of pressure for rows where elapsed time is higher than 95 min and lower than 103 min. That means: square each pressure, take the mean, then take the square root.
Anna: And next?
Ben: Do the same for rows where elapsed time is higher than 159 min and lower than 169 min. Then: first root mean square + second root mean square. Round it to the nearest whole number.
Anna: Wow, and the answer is 436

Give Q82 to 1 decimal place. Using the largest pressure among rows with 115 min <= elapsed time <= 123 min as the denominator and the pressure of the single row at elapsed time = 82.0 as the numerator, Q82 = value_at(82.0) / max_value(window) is 1.1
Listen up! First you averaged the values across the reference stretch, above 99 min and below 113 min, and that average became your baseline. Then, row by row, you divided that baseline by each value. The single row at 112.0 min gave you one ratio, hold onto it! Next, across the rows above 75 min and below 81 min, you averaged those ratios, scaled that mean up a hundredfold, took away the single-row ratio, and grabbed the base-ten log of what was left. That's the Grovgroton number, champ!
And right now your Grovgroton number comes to 1.97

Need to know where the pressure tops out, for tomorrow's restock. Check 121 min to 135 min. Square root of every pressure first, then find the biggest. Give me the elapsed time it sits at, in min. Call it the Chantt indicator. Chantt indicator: 122.0 min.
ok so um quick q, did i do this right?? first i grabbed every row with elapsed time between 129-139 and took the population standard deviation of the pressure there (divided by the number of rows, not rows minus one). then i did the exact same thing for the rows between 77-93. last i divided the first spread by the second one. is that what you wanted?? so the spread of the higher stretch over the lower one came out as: 5.1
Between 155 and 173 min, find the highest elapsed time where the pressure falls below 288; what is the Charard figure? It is 172.0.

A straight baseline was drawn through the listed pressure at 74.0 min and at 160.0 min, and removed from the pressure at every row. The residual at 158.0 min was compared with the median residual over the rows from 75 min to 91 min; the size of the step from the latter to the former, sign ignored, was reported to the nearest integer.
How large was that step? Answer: 37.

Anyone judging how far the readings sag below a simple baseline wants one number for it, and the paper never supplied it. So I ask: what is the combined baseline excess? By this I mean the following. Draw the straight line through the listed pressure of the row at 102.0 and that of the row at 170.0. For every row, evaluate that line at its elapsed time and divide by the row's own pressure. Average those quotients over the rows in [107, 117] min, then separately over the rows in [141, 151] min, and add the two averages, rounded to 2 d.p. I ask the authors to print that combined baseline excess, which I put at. 2.10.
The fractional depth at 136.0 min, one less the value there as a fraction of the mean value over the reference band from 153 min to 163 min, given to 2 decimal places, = -0.95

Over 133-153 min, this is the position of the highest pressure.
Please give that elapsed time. 134.0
